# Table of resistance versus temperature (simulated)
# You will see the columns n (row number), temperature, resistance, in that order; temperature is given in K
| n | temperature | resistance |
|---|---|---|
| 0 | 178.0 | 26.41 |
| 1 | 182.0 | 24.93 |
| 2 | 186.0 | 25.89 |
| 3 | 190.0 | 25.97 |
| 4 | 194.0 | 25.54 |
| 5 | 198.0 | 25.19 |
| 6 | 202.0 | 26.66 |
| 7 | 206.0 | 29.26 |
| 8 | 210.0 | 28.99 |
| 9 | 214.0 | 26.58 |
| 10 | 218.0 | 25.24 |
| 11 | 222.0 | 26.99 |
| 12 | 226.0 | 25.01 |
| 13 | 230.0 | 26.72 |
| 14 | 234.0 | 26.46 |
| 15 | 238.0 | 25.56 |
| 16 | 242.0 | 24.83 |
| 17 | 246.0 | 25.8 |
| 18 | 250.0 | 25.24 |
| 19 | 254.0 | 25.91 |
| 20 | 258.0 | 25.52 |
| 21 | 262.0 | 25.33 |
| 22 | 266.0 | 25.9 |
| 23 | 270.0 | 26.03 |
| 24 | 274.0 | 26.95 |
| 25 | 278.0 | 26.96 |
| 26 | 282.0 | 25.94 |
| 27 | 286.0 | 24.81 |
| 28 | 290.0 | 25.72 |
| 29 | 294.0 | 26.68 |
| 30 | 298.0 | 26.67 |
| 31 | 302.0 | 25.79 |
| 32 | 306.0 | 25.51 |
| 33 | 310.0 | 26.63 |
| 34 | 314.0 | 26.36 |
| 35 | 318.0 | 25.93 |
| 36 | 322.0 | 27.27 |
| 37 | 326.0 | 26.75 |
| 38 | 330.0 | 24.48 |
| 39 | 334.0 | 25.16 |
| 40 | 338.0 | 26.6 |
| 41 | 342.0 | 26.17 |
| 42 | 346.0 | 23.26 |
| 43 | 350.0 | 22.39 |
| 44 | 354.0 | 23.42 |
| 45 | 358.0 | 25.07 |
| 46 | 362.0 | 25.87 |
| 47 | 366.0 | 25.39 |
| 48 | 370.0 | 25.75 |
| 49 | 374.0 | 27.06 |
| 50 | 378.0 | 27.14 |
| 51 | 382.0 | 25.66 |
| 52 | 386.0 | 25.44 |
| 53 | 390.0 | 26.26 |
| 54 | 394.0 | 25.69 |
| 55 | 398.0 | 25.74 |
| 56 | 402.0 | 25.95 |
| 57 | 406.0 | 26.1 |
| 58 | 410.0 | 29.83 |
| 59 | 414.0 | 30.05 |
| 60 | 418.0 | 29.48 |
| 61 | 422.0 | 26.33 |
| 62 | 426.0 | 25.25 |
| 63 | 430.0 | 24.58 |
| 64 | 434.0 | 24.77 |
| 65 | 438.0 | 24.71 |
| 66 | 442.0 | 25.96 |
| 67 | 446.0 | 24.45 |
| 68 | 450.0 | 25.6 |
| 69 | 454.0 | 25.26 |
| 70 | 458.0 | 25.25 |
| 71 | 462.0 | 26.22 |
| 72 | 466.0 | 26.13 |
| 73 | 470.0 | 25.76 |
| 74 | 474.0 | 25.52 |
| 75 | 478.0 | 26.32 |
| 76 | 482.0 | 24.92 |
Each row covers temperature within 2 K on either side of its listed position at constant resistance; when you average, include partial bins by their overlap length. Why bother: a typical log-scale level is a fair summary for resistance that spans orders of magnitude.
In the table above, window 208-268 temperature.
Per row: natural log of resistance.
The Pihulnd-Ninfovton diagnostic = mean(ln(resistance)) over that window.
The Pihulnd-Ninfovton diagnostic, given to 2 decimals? 3.26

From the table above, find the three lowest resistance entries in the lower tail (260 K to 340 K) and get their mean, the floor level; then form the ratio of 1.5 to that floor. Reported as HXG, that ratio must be 0.0604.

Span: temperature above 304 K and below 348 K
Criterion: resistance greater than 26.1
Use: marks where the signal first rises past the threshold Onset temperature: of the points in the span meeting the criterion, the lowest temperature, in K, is 310.0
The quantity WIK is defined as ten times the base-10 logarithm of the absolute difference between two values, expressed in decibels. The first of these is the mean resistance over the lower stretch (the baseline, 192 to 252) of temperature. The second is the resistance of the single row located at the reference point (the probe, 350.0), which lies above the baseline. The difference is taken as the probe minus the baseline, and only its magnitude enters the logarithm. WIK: 5.9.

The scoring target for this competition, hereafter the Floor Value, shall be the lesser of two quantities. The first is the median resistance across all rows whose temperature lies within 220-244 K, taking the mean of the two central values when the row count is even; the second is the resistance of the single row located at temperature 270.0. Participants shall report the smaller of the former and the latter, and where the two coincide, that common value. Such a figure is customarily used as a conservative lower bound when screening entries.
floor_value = 26.0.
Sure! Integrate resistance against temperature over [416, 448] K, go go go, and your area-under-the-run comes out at 822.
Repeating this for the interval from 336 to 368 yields 793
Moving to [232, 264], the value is 819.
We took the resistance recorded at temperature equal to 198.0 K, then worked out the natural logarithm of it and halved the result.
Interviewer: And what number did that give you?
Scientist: 1.61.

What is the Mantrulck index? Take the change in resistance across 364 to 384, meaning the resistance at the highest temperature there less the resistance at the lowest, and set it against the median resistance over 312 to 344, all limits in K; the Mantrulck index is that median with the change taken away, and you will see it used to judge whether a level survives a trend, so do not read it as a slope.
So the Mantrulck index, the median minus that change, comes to 26.0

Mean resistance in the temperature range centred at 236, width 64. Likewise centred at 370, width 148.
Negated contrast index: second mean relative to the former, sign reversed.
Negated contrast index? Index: -0.990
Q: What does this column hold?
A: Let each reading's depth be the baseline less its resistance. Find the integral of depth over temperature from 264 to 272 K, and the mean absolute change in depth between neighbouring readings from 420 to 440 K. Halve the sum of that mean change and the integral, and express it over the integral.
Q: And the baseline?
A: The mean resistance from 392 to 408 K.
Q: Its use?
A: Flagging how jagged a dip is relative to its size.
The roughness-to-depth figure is 0.17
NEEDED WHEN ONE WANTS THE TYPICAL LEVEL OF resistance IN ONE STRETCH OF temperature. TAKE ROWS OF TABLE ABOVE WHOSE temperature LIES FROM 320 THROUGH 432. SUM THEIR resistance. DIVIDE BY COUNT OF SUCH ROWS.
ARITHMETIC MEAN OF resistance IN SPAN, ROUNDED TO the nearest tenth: 26.0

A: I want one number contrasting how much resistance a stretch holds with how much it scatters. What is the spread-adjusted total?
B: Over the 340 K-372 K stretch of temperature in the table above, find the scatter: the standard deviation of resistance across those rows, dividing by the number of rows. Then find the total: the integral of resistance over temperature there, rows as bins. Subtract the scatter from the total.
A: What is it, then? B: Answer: 788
